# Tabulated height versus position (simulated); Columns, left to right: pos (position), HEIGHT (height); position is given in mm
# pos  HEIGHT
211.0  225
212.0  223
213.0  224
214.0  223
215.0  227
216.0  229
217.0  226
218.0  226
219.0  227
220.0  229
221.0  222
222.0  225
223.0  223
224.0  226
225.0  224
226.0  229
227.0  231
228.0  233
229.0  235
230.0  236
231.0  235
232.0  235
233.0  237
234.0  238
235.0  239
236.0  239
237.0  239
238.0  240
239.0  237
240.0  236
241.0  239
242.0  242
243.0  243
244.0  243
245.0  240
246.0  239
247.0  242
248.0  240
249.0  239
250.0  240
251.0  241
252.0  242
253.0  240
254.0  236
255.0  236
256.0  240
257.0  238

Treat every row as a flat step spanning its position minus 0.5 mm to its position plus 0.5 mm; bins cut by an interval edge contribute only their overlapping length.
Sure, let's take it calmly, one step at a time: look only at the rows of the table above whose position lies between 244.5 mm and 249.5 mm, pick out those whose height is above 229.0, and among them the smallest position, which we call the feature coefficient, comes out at 245.0 mm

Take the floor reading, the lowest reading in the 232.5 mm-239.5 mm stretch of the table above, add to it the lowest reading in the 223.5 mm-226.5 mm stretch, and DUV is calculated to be 461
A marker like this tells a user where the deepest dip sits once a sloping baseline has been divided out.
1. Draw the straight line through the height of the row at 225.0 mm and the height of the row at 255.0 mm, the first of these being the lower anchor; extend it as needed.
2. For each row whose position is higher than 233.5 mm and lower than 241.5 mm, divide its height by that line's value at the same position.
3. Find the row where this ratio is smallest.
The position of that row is 240.0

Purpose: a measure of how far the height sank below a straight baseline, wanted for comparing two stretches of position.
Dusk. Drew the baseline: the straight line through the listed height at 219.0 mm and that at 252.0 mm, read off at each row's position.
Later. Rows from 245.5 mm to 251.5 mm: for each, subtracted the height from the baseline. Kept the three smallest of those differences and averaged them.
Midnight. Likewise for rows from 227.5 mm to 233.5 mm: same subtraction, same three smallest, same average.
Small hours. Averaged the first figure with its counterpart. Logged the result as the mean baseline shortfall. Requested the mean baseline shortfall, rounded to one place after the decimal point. -2.2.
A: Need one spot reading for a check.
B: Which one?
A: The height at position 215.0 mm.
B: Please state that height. 227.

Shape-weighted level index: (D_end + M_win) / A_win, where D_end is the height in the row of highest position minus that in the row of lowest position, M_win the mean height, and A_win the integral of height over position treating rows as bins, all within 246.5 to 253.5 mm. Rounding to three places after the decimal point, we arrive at 0.142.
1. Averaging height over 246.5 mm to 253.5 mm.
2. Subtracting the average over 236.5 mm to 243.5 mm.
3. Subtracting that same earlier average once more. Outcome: -238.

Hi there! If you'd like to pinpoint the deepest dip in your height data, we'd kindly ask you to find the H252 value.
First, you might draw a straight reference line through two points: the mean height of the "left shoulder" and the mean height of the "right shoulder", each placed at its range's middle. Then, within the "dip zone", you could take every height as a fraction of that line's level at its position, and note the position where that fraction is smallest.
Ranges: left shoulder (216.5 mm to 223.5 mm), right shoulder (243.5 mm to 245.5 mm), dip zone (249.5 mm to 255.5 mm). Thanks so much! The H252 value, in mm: 255.0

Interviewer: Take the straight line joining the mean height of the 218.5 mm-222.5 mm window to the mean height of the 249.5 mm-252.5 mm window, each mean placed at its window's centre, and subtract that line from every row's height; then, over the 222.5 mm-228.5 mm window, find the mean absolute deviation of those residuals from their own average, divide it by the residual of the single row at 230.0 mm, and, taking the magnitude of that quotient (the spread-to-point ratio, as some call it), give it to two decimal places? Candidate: 0.47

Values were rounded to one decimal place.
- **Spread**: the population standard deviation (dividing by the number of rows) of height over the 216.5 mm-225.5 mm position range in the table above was 2.0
